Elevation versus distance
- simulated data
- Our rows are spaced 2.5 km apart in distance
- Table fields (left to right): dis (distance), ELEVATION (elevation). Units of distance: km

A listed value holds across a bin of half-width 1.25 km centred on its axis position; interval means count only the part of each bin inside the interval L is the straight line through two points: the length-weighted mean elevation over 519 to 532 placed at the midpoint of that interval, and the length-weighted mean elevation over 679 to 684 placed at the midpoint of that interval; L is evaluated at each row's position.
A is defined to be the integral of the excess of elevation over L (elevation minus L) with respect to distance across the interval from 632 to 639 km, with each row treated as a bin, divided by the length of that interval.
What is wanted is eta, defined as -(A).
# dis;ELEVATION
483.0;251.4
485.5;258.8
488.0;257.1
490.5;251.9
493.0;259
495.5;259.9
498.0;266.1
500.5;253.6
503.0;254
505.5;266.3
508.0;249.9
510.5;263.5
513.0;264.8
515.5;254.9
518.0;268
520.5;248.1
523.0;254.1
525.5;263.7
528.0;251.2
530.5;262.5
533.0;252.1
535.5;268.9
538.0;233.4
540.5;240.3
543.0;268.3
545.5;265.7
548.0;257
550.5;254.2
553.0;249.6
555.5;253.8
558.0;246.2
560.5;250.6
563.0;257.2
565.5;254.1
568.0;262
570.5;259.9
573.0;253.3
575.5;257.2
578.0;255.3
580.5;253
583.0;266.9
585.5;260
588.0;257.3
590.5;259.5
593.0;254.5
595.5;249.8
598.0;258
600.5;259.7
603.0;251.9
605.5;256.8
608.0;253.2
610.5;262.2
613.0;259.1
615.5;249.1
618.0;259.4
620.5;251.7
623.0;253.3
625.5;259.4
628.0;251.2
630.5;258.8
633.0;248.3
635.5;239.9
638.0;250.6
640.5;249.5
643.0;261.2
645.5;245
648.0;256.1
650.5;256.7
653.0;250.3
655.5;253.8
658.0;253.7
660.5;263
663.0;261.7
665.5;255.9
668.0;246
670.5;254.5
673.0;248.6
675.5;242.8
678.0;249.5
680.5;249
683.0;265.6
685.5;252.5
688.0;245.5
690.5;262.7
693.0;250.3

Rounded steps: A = -10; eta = 10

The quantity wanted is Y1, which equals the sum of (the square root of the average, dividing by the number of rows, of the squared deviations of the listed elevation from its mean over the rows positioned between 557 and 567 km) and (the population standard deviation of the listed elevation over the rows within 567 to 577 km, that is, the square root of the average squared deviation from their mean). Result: 7.3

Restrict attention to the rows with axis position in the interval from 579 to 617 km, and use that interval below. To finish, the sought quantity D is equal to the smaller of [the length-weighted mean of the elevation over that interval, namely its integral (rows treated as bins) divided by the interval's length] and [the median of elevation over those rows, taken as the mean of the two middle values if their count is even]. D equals 256.7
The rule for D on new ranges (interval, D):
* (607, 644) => 253.2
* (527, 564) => 253.8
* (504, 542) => 254.9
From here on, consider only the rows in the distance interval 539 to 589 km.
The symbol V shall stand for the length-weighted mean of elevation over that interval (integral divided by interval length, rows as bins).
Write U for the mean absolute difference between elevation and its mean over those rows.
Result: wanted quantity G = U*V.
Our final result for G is 1294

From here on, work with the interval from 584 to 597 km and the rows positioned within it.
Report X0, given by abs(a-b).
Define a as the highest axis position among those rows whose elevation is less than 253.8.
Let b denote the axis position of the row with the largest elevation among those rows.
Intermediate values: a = 595.5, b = 585.5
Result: 10.0 km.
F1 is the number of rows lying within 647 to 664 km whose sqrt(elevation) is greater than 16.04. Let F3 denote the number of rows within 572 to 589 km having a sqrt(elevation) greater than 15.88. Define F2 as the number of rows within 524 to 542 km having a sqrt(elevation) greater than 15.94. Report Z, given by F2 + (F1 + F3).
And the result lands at 12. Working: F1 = 2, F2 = 3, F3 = 7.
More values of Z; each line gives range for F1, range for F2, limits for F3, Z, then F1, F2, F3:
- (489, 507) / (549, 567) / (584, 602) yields 13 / 4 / 3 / 6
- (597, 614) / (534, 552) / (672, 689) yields 11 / 4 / 5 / 2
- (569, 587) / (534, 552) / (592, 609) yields 13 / 3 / 5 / 5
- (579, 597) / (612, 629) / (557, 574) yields 12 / 4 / 3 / 5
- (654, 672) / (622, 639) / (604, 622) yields 9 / 2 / 2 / 5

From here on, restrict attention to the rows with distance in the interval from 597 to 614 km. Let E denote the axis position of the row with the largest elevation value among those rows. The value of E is 610.5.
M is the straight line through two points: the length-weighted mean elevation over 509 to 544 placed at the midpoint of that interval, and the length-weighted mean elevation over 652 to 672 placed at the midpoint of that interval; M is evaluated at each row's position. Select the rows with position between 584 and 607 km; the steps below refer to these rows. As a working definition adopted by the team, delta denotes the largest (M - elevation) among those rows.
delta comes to 6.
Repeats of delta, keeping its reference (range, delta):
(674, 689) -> 12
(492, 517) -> 7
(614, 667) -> 15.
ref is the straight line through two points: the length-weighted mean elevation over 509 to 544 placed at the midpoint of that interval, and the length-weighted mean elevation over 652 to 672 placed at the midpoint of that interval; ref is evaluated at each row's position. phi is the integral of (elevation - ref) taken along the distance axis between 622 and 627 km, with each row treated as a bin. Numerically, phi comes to 5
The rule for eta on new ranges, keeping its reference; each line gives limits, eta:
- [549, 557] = 4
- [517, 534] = -1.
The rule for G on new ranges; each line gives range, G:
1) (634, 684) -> 1402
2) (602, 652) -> 1184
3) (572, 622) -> 917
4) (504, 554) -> 2066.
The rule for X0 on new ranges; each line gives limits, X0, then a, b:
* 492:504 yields 2.5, 500.5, 498.0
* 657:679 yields 17.5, 678.0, 660.5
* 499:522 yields 2.5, 520.5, 518.0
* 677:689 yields 5.0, 688.0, 683.0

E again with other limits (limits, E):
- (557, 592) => 583.0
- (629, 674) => 660.5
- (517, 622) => 535.5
